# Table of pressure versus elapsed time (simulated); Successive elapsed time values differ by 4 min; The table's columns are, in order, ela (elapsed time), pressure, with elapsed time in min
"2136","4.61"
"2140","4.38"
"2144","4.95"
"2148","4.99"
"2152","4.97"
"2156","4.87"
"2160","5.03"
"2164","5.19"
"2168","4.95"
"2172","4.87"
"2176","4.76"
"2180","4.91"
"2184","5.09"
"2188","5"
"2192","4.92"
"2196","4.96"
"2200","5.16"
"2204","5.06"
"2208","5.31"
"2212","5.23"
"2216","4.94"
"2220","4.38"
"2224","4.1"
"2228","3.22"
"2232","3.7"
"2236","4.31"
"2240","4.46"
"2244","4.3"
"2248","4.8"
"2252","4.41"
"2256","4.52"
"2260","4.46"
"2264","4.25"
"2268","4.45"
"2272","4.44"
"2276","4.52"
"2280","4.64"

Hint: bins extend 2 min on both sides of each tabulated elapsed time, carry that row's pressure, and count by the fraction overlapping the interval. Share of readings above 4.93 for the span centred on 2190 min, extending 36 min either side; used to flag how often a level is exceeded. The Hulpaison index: 0.61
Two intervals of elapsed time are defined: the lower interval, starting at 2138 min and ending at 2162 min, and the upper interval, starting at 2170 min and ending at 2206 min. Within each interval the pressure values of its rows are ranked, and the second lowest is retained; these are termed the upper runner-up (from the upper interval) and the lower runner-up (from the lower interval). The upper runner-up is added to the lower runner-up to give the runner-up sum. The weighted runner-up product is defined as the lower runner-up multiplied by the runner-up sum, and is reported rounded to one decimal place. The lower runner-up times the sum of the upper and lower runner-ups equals 47.4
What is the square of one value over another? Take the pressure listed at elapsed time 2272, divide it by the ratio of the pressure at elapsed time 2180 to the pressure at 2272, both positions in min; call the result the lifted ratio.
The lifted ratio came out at 4.0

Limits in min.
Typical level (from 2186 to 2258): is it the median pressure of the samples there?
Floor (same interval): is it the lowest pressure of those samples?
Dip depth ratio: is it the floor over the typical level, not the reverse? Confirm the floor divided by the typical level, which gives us 0.69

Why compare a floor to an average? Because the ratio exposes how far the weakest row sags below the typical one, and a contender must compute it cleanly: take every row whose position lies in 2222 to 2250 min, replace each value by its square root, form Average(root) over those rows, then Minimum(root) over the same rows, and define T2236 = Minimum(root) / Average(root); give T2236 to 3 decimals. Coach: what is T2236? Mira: 0.885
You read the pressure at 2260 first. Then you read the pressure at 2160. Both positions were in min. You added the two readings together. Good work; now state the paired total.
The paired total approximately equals 9.5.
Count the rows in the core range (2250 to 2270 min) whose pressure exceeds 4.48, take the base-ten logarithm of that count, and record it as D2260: 0.00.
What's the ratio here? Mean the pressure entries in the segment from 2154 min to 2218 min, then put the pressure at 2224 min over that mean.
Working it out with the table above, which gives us 0.817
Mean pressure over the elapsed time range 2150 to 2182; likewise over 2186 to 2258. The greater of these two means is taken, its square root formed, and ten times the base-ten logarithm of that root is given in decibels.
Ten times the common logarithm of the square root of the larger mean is 3.47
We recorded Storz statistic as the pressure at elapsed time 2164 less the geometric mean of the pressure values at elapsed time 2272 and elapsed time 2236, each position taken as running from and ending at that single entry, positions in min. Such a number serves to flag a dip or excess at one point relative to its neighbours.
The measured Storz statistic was 0.8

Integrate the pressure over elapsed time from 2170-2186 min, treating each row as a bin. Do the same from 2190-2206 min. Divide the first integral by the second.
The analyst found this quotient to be 1.0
